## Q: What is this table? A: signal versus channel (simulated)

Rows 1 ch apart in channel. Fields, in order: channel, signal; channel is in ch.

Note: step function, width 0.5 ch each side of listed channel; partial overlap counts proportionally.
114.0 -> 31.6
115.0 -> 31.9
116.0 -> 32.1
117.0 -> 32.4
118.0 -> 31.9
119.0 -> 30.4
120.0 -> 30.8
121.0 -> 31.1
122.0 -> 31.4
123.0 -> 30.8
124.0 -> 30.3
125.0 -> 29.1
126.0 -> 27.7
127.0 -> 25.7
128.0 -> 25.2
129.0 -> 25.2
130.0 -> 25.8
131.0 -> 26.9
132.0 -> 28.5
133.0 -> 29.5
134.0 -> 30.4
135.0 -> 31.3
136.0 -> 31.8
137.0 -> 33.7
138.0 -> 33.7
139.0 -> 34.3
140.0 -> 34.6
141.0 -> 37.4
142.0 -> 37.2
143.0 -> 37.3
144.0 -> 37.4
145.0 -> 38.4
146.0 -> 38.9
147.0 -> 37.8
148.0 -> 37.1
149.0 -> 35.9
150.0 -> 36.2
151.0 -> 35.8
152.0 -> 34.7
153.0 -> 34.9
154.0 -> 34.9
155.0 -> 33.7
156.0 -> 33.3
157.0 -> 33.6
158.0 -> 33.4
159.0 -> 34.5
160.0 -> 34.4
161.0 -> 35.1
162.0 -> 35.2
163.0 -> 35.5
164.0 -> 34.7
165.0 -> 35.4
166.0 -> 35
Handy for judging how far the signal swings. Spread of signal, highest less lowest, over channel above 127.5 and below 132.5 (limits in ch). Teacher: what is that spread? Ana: 3.3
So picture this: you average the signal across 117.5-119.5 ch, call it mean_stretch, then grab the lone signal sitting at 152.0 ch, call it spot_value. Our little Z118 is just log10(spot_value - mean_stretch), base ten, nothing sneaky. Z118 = 0.55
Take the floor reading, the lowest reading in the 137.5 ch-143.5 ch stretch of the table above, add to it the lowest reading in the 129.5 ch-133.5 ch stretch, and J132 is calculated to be 59.5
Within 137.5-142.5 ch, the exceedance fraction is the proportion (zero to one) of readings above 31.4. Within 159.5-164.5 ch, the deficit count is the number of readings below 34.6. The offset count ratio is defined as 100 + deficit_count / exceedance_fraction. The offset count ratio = 101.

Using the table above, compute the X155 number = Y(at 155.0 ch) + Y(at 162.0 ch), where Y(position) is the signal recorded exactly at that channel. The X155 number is 69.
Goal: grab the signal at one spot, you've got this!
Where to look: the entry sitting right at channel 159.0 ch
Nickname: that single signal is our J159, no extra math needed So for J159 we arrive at 34.5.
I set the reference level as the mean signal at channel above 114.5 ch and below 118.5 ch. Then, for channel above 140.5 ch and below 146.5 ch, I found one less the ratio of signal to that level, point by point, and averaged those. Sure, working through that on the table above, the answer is -0.18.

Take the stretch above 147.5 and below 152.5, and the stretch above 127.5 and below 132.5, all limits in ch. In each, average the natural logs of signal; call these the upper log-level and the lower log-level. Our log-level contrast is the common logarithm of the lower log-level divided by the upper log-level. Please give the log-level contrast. -0.040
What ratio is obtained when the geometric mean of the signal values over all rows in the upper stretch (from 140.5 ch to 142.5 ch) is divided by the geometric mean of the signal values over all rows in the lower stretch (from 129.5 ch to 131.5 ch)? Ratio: 1.42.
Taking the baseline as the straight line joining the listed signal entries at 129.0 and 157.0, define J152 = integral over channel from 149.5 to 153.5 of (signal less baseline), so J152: 14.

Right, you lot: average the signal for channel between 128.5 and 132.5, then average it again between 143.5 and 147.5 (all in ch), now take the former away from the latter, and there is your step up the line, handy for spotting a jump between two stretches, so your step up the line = 12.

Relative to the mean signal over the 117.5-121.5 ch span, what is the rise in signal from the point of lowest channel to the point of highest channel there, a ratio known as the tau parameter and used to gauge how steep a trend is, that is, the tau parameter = -0.03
